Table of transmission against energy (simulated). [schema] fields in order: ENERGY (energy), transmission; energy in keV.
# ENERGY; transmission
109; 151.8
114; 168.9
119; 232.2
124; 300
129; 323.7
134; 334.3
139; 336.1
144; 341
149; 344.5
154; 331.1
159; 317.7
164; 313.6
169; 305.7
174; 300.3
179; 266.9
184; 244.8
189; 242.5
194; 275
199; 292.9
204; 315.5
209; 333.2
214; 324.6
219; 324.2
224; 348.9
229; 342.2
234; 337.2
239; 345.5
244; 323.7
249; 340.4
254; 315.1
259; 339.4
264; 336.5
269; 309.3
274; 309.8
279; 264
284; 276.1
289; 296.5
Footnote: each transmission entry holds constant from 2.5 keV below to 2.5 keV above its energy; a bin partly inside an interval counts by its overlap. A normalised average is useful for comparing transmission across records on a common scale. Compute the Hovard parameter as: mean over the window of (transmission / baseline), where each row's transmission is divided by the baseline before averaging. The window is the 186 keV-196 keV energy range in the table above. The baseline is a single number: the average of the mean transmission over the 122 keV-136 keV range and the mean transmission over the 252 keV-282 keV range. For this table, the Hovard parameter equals 0.82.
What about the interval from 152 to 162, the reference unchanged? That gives 1.03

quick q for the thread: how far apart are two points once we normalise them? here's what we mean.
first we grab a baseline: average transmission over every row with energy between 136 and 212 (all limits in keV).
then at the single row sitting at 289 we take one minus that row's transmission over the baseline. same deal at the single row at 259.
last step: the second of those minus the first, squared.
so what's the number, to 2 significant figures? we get 0.020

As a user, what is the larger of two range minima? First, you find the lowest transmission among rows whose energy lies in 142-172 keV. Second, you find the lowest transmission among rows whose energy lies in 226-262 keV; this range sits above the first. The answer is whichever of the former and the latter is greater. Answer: 315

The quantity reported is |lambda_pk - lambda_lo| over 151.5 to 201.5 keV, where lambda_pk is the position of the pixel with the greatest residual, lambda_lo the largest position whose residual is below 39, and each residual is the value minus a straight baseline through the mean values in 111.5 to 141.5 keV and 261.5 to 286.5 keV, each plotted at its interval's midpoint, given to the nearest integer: 45 keV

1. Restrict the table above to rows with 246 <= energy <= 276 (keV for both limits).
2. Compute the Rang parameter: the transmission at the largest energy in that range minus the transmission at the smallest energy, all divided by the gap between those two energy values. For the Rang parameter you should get -1.2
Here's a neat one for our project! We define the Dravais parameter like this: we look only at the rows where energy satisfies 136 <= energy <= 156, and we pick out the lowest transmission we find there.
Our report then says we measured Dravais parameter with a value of 331.1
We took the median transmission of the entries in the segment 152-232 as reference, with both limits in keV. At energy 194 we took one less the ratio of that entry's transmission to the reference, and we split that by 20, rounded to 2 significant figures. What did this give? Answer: 0.0063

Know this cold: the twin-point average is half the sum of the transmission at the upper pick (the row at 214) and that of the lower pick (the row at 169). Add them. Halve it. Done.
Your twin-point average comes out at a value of 315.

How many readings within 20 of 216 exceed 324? 6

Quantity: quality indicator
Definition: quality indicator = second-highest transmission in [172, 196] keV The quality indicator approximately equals 275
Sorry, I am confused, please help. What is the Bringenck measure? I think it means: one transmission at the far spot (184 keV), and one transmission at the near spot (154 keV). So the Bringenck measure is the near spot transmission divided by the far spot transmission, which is 1.4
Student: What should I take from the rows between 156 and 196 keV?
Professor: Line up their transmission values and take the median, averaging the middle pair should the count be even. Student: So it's 288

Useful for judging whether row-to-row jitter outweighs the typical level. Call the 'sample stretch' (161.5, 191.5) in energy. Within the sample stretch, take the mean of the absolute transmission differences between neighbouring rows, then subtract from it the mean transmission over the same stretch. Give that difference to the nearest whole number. -265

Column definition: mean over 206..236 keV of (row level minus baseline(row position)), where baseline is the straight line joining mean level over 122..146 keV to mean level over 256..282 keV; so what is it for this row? 18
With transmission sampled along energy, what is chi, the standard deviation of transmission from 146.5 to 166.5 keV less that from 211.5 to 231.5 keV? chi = 1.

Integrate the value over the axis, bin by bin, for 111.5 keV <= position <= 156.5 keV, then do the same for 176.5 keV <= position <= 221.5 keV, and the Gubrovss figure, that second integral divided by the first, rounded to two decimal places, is 0.97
